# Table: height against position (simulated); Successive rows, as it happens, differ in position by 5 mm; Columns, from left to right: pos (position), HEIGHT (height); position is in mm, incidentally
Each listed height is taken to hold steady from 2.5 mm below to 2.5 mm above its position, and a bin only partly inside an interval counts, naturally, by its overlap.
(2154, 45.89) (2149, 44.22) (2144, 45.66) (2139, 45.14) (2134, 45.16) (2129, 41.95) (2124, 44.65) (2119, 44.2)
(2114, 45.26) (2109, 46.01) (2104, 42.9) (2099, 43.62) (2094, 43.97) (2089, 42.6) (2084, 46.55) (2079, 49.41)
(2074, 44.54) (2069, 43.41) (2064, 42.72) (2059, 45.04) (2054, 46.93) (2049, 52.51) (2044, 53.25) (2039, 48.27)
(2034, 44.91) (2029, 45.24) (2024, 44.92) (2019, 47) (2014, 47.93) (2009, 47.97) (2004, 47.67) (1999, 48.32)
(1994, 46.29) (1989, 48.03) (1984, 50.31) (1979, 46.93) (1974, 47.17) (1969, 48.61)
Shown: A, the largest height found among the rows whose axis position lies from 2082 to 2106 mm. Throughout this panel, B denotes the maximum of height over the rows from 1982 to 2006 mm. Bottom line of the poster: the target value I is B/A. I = 1.081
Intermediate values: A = 46.55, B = 50.31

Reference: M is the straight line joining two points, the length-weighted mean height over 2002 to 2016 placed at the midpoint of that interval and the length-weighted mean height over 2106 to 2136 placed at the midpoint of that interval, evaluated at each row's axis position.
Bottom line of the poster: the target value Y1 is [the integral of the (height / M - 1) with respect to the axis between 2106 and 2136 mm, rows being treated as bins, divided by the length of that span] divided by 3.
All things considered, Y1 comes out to 0.000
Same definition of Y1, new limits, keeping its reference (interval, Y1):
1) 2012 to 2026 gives -0.007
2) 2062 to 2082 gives -0.006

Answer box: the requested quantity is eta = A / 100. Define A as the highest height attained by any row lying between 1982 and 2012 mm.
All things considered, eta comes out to 0.50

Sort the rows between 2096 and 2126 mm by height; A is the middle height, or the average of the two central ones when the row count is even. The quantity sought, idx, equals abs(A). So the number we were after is 44.4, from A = 44.4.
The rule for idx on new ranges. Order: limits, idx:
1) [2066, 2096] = 44.3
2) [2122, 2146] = 45.1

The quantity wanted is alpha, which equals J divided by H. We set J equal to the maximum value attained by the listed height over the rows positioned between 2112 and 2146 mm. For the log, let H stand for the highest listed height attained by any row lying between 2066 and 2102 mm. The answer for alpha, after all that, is 0.92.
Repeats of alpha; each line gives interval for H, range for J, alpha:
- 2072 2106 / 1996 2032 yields 0.98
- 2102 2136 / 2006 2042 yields 1.05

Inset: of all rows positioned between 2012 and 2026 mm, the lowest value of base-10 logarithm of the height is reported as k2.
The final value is 1.65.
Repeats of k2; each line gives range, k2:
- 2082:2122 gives 1.63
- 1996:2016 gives 1.68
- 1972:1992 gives 1.67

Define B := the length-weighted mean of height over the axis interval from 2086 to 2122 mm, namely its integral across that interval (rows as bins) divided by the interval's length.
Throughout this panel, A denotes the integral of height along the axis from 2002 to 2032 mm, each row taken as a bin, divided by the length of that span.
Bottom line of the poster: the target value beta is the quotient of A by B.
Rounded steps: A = 46.7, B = 44.1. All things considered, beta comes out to 1.06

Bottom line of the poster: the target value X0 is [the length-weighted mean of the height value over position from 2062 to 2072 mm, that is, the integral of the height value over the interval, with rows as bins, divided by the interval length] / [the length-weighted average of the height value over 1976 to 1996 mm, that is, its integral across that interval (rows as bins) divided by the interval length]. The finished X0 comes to 0.90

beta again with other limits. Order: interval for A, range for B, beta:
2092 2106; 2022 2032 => 0.96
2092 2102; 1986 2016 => 0.92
